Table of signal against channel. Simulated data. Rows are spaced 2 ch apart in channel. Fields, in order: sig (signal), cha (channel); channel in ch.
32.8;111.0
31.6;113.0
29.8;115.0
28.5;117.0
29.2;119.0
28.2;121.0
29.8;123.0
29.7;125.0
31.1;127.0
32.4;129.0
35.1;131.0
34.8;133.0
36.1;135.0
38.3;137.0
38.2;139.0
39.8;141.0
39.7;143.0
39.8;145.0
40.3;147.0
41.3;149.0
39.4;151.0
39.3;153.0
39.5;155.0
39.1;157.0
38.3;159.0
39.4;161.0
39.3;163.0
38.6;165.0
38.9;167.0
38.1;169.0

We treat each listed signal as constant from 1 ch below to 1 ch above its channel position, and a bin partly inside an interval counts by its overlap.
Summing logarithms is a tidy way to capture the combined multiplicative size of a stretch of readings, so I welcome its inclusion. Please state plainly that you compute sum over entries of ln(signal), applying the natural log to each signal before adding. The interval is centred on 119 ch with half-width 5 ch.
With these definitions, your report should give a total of 16.9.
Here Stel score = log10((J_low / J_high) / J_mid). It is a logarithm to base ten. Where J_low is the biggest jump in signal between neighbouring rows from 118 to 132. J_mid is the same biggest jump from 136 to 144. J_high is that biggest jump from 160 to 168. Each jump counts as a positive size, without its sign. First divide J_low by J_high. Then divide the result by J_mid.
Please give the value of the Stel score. 0.4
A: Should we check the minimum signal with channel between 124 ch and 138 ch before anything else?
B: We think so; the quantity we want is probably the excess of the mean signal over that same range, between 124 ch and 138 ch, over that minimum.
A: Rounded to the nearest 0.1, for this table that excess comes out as 4.2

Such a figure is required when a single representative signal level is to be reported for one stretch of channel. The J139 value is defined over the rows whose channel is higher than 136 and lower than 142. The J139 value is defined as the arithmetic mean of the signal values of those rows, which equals 38.8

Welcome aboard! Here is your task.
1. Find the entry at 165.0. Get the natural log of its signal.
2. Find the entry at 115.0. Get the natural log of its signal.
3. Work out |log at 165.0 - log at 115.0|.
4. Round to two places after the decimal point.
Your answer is 0.26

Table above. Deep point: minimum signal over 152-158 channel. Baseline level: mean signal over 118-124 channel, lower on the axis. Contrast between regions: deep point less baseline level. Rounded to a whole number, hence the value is 10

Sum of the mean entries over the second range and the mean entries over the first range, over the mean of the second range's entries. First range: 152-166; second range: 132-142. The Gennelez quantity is 2.04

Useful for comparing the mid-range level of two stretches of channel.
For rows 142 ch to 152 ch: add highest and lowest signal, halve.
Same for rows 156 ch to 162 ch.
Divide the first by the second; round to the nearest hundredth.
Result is 1.04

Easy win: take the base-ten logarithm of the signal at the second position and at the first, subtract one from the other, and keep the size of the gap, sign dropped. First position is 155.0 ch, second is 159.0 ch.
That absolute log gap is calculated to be 0.013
